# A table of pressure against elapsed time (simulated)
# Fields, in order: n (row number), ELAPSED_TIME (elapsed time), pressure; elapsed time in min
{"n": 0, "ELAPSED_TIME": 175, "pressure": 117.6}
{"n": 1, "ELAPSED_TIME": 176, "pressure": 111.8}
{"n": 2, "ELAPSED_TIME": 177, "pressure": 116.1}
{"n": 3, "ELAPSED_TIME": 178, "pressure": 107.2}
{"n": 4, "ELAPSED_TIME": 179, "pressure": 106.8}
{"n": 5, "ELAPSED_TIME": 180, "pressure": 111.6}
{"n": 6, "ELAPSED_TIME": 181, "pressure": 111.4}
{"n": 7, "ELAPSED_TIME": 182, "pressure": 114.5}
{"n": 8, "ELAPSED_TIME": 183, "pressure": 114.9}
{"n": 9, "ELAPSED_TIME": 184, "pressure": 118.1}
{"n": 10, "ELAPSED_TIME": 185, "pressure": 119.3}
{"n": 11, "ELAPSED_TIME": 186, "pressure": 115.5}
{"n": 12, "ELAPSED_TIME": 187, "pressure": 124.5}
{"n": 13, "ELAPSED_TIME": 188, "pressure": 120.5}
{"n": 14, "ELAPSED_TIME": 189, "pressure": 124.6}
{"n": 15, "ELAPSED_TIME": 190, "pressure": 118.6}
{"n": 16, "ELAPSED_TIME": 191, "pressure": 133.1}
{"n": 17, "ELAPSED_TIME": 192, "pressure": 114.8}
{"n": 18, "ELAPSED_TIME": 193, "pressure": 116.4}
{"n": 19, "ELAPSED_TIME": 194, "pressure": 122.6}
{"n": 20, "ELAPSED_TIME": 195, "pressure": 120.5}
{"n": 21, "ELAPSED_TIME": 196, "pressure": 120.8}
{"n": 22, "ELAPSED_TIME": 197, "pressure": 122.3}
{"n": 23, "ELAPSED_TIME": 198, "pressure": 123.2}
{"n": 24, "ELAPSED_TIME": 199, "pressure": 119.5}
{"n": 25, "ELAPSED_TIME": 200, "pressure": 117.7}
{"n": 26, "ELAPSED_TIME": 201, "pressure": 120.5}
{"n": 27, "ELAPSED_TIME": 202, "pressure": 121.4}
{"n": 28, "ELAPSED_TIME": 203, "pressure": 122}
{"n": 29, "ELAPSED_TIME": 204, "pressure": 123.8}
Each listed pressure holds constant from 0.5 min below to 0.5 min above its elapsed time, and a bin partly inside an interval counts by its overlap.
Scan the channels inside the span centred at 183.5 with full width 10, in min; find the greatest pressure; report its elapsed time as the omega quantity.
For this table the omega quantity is 187 min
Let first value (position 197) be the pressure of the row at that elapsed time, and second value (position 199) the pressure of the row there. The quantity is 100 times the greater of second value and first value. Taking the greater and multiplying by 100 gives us 12230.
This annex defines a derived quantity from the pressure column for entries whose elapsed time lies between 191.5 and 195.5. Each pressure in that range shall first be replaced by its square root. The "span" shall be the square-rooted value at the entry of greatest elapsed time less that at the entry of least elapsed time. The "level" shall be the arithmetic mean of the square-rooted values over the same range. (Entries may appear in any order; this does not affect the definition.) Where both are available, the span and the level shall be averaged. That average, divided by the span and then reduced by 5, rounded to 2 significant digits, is 16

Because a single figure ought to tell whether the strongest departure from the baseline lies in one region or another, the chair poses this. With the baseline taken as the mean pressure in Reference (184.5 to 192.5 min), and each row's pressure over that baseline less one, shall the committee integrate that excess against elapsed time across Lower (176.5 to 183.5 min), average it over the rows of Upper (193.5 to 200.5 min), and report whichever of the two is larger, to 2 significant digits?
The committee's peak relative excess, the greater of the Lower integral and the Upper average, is -0.0035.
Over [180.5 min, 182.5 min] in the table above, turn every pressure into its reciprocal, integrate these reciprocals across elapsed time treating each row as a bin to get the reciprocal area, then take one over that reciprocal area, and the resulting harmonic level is 56.5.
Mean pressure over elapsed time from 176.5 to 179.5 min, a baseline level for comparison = 110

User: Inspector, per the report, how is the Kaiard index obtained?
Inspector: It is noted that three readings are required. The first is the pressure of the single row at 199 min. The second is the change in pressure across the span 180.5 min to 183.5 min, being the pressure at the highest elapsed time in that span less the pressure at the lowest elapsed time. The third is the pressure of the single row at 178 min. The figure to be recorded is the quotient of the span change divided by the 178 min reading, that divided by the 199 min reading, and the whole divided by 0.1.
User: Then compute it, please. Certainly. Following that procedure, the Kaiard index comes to 0.0027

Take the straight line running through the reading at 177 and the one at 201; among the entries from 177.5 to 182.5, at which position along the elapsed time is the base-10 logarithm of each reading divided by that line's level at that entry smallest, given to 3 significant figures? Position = 179 min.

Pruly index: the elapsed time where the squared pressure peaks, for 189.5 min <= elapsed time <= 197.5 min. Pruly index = 191 min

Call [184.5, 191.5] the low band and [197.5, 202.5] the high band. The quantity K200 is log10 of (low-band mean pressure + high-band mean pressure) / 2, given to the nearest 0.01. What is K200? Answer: 2.08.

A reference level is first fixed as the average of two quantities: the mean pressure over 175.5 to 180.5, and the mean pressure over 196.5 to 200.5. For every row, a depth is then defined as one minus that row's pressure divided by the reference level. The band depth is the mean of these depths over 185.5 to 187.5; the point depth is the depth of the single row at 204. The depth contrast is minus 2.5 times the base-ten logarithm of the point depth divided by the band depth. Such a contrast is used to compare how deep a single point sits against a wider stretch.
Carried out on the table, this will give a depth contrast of -0.69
